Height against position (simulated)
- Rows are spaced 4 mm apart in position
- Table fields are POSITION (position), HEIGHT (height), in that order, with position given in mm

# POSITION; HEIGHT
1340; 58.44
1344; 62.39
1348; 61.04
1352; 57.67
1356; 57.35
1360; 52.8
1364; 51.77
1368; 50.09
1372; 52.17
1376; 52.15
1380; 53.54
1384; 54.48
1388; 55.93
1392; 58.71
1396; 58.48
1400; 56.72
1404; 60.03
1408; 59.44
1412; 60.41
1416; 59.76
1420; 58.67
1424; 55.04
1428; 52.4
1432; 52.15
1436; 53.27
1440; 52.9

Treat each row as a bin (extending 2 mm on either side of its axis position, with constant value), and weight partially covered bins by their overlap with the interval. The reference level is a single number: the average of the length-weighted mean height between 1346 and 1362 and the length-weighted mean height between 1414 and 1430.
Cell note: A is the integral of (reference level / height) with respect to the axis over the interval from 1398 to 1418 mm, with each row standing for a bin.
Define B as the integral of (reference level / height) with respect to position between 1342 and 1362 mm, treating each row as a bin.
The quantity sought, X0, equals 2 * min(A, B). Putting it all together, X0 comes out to 38.4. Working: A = 19.2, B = 19.6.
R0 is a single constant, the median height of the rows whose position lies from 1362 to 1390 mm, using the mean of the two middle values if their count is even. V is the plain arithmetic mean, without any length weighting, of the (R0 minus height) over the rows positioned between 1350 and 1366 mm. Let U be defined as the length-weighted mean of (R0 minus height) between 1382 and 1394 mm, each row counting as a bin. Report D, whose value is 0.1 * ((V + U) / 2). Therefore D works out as -0.35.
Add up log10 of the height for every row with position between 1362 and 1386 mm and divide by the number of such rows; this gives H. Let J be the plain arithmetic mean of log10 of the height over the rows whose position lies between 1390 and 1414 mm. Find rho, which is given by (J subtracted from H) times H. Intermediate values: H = 1.72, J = 1.77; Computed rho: -0.09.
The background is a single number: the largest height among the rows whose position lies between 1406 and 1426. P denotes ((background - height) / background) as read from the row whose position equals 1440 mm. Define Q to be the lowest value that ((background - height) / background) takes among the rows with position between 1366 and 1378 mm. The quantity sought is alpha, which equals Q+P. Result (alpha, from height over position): 0.261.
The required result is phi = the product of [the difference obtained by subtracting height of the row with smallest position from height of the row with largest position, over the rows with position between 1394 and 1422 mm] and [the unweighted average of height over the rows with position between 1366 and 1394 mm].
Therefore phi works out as 10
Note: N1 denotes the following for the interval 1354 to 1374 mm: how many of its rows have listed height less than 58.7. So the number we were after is 5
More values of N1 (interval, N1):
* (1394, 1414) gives 2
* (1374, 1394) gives 4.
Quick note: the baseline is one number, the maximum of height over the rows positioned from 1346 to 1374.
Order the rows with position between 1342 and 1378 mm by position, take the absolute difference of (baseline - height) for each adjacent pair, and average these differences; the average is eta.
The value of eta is 1.8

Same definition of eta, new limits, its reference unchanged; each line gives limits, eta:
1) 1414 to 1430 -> 2.5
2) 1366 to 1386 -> 1.1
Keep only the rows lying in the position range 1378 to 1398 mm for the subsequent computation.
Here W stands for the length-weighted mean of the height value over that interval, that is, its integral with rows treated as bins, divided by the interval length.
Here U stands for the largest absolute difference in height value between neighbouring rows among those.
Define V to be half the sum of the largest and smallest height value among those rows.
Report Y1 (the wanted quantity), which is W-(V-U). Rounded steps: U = 2.8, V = 56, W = 56.2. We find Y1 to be 2.9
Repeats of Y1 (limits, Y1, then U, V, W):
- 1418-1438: 2.5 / 3.6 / 55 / 54.3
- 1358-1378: 2.4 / 2.1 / 51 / 51.8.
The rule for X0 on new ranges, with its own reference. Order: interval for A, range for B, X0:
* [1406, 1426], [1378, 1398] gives 38.8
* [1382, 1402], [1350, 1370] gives 40.0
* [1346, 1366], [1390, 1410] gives 38.8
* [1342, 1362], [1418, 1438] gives 39.2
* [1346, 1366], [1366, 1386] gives 40.7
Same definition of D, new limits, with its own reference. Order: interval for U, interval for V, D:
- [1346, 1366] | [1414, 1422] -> -0.55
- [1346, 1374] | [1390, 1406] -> -0.44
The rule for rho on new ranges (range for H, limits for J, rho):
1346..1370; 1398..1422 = -0.06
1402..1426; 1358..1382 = 0.09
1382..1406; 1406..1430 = 0.00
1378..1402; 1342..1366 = -0.01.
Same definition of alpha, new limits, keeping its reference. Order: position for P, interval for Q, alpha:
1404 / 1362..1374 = 0.143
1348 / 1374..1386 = 0.088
